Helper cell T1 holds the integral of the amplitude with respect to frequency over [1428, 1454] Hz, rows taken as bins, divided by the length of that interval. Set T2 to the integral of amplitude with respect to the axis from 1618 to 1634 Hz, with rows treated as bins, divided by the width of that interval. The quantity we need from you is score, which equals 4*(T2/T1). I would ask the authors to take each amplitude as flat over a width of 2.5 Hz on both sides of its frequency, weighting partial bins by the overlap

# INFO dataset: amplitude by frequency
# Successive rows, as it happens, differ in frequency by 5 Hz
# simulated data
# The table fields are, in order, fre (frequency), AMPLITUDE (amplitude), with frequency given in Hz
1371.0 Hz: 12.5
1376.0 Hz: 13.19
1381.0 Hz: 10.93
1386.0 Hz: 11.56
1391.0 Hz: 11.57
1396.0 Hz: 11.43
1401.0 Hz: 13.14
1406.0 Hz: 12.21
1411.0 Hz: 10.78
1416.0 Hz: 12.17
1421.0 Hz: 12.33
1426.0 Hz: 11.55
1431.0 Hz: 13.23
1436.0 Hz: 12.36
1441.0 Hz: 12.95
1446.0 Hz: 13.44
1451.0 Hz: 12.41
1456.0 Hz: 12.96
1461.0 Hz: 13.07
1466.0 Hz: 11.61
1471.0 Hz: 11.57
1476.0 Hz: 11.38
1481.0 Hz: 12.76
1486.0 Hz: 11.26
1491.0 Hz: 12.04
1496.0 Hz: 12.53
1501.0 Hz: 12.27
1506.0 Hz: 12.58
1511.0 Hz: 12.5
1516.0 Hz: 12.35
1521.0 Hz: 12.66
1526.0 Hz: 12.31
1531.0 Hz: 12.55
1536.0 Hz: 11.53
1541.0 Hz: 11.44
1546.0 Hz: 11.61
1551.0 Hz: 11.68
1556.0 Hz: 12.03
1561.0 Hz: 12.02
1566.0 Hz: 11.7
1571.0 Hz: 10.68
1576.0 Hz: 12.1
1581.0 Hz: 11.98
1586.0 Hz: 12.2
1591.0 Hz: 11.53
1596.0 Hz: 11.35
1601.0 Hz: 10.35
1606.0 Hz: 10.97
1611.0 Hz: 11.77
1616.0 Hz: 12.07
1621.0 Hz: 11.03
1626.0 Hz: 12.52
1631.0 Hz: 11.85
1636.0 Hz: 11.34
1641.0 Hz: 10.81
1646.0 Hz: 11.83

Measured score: 3.67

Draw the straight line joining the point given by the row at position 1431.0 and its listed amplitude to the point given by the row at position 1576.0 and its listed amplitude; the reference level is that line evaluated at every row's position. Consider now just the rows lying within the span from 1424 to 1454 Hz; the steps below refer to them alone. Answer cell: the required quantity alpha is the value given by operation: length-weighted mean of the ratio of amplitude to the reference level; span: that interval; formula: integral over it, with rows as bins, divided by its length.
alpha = 0.96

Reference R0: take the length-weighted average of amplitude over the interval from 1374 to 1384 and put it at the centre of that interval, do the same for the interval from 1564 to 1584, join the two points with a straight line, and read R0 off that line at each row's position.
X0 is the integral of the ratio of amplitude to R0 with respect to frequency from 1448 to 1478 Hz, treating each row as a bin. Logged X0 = 30.9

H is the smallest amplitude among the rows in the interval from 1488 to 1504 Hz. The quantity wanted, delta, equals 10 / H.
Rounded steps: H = 12.04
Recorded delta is 0.831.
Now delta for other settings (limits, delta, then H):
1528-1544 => 0.874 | 11.44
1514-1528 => 0.812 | 12.31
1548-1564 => 0.856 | 11.68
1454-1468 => 0.861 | 11.61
